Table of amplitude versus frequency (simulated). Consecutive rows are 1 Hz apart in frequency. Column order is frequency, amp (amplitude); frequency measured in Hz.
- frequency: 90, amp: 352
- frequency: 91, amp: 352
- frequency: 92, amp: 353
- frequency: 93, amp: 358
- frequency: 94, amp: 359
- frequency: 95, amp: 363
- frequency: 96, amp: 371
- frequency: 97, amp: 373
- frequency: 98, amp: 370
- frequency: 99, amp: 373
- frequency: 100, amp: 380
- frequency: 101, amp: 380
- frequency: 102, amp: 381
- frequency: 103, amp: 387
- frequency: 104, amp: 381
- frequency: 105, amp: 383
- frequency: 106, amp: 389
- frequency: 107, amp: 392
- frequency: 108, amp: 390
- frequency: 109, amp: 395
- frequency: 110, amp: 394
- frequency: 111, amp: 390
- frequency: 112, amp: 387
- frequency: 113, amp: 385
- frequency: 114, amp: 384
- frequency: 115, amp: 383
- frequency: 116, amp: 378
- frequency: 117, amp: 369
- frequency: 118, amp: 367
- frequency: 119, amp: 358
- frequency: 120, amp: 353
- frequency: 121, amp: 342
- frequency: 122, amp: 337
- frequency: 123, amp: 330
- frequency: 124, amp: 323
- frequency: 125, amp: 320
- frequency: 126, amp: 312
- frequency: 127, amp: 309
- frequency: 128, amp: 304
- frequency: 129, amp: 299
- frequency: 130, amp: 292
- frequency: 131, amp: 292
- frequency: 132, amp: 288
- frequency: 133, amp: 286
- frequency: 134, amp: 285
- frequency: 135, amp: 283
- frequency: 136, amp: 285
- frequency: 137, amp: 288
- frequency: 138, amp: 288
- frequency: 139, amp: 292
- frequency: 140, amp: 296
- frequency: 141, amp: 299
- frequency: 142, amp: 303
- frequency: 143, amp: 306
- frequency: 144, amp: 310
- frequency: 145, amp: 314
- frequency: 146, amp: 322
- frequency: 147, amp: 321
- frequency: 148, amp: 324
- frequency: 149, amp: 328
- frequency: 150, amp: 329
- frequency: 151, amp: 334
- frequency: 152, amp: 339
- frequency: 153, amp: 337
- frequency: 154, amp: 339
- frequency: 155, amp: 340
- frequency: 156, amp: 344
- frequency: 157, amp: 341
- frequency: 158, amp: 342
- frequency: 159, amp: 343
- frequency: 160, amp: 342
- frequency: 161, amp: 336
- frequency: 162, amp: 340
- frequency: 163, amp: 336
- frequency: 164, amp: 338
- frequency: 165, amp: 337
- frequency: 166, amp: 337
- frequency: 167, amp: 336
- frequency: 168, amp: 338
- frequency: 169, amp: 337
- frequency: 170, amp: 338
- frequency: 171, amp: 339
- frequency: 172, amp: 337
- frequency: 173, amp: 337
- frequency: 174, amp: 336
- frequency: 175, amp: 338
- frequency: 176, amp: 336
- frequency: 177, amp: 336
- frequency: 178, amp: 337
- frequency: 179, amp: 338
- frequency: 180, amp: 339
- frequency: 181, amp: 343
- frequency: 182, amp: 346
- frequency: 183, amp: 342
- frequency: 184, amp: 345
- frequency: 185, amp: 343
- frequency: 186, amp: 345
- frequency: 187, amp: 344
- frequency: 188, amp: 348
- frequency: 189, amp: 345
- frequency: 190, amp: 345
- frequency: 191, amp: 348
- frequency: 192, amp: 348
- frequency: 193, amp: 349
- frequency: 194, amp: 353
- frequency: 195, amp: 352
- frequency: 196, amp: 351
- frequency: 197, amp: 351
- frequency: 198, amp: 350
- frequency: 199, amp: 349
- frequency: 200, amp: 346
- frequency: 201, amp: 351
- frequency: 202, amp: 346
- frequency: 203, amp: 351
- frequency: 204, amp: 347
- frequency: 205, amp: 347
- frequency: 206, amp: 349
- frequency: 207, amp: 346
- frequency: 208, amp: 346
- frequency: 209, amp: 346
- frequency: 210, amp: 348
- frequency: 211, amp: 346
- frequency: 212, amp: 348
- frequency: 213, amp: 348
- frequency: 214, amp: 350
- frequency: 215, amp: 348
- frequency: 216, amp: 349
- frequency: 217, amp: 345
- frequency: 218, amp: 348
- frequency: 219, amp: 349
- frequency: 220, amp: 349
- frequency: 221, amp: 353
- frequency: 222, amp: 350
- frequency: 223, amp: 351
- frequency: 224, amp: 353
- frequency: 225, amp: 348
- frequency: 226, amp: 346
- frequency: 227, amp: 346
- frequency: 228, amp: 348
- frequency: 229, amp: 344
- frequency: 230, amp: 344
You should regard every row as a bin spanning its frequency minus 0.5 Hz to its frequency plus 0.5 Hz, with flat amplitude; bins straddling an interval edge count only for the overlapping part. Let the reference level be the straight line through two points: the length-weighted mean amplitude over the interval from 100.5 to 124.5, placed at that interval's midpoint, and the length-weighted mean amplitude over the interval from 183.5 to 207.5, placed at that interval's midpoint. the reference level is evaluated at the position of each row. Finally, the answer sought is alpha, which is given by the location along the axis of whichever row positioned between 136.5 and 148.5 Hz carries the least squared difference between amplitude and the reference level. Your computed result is 148 Hz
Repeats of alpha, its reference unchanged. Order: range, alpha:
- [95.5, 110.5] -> 100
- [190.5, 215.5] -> 202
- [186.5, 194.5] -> 193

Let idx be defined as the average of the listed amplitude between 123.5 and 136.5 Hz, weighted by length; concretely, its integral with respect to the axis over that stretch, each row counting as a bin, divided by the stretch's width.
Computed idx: 298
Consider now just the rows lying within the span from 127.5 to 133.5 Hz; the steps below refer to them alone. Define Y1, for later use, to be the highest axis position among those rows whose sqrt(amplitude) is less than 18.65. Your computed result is 133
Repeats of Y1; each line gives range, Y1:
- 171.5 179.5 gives 179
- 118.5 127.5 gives 127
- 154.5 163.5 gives 163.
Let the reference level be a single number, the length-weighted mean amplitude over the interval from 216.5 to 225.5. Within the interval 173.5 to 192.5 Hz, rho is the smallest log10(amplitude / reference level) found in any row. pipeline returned -0.017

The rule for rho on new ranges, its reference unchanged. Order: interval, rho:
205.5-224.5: -0.006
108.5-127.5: -0.054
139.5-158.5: -0.072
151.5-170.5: -0.017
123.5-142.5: -0.092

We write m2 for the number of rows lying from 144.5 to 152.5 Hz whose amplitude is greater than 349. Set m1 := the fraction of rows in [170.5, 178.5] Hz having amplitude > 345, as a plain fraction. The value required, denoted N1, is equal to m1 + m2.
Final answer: 0.0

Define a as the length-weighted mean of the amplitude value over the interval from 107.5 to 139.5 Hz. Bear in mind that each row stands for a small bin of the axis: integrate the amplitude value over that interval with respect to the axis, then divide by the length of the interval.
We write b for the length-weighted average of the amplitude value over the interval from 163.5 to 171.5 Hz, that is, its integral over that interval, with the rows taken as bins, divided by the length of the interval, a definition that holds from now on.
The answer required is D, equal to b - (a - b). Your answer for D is 341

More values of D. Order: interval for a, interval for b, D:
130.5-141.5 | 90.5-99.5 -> 438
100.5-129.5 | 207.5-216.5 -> 333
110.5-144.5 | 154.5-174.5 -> 353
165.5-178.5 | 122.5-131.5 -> 281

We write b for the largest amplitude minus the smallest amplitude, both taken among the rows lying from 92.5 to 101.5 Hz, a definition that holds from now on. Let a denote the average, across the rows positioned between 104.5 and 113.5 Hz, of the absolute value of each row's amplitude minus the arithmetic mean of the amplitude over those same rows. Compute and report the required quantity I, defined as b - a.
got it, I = 19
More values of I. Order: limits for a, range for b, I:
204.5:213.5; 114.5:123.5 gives 52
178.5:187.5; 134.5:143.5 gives 21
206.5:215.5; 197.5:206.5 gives 4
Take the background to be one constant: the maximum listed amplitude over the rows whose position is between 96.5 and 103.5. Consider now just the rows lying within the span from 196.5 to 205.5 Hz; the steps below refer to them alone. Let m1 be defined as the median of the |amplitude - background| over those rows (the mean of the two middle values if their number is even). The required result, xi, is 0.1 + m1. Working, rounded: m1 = 38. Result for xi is 38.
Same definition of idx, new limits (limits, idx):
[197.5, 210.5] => 348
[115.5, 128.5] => 339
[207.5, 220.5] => 348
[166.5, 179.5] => 337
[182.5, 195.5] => 347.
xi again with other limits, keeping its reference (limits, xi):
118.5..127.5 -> 57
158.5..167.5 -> 50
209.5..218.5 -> 39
